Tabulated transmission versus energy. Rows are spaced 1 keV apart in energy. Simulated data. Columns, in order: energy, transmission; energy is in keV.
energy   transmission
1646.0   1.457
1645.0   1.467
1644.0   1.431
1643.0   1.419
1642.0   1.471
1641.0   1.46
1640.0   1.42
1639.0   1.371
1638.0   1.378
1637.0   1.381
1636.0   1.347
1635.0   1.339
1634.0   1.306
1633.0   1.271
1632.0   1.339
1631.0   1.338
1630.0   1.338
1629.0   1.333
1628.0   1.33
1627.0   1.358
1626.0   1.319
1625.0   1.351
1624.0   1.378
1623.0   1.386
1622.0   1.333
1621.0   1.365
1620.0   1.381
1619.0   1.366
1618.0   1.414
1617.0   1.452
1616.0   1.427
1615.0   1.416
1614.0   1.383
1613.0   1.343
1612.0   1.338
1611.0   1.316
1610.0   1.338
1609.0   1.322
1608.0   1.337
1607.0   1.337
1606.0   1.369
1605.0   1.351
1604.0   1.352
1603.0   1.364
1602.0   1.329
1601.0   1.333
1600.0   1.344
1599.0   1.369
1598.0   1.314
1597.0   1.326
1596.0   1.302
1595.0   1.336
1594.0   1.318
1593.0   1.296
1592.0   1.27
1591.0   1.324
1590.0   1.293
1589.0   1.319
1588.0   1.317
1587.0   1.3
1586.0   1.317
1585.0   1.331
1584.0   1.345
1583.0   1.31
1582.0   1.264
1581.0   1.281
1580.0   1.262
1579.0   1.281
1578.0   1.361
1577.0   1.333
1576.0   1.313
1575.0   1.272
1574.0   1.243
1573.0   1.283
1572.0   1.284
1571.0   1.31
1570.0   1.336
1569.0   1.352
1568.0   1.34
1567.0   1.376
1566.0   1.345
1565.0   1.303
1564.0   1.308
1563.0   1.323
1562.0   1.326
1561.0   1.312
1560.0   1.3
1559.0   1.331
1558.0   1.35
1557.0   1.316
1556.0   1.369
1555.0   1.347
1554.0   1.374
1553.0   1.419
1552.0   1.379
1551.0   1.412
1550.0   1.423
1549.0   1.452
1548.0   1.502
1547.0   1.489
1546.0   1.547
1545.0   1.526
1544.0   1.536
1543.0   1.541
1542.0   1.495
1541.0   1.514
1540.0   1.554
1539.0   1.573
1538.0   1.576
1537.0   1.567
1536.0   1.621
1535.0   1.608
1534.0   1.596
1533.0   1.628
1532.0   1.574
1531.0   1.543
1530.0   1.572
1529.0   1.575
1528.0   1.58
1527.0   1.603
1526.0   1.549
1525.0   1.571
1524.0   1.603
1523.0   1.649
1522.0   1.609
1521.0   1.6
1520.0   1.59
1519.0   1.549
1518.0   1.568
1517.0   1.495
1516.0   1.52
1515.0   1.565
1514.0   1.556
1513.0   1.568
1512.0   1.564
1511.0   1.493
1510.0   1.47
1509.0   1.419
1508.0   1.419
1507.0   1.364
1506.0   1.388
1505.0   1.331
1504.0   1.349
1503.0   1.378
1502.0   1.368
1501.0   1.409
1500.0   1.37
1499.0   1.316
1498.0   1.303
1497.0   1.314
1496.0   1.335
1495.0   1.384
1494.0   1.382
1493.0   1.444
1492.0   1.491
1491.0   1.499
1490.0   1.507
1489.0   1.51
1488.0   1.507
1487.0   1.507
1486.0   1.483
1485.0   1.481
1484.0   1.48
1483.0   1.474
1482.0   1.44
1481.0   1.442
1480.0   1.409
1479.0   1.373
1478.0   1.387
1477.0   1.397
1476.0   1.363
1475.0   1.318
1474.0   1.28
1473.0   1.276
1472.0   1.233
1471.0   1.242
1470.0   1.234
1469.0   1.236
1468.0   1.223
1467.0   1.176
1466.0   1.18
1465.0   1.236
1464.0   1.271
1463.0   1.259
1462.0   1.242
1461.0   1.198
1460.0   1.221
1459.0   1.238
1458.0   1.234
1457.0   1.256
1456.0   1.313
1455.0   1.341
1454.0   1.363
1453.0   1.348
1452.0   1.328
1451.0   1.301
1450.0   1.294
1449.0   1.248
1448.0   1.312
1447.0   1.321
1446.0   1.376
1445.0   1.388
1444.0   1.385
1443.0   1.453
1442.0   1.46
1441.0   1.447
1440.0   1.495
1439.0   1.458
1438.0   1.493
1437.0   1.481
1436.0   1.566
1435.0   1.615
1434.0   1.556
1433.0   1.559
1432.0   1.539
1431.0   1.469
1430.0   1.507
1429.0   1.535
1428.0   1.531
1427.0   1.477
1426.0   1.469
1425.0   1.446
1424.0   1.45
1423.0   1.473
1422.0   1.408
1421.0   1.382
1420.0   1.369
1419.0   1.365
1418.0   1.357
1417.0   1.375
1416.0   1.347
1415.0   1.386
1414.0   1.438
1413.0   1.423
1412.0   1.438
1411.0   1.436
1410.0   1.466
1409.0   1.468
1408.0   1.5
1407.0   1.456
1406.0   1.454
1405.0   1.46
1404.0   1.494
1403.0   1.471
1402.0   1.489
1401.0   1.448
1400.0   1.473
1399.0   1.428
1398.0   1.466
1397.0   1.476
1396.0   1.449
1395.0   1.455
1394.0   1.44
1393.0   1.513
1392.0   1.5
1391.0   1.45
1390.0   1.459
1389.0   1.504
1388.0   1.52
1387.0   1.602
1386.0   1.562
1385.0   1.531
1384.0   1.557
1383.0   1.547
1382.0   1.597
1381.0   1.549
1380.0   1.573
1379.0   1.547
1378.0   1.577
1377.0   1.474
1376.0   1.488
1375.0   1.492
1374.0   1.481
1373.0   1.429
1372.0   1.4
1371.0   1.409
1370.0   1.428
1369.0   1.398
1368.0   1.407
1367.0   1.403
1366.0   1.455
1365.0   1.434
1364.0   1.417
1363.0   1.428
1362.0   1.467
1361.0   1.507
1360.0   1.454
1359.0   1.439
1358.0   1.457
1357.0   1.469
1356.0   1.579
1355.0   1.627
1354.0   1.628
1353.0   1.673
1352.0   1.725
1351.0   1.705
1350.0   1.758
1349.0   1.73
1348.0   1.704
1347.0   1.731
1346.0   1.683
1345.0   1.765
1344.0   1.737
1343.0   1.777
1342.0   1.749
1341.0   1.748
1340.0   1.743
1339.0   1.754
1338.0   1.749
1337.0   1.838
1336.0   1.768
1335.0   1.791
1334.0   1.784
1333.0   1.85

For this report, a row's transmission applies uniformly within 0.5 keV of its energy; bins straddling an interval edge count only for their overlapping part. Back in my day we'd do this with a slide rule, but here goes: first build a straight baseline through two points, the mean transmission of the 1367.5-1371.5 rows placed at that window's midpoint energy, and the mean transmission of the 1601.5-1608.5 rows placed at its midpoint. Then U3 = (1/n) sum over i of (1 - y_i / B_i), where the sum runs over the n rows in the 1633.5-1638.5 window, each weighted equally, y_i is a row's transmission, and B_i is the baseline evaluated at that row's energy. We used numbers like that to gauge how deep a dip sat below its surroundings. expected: -0.007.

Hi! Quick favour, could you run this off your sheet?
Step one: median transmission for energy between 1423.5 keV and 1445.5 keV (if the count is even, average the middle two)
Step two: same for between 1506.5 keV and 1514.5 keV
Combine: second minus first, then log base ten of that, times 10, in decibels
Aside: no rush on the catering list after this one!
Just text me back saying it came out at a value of -26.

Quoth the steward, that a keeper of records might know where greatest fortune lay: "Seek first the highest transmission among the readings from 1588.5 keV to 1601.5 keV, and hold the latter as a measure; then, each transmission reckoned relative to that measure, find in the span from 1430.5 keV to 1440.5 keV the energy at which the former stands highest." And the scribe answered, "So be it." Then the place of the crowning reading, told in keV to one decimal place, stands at 1435.0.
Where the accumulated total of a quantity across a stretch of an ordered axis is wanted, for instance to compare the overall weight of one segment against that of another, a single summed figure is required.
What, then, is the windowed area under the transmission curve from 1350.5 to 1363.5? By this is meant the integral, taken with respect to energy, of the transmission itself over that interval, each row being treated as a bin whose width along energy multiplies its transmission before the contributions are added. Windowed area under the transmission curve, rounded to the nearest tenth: 20.2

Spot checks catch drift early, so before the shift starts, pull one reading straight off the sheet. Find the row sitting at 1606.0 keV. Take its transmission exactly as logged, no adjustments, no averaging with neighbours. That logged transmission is 1.369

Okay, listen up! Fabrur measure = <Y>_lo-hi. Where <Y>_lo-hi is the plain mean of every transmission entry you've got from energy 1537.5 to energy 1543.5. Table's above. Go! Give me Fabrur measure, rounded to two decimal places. 1.54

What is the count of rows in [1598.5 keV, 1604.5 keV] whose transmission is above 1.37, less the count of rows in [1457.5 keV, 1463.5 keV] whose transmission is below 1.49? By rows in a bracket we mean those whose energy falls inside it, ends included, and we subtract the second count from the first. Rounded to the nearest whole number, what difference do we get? -6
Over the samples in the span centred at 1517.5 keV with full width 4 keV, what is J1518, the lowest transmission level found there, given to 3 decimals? 1.495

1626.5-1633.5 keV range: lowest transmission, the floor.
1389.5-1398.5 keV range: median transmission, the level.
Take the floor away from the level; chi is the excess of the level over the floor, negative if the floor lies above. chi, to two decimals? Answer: 0.19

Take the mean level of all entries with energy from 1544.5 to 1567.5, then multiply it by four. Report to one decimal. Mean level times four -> 5.5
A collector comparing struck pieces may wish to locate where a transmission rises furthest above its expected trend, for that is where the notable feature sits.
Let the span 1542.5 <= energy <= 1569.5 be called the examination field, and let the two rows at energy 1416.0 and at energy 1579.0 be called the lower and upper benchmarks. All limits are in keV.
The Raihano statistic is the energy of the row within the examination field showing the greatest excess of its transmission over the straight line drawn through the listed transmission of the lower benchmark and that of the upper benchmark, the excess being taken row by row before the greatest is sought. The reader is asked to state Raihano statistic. 1546.0 keV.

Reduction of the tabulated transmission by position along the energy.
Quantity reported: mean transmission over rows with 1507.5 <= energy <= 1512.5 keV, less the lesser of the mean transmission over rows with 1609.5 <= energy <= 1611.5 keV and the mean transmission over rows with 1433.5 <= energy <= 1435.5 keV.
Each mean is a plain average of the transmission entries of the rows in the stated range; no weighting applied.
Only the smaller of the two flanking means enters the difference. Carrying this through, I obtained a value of 0.15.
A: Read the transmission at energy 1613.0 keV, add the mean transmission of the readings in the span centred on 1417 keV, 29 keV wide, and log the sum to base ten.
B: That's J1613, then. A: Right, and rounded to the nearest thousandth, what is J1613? 0.445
